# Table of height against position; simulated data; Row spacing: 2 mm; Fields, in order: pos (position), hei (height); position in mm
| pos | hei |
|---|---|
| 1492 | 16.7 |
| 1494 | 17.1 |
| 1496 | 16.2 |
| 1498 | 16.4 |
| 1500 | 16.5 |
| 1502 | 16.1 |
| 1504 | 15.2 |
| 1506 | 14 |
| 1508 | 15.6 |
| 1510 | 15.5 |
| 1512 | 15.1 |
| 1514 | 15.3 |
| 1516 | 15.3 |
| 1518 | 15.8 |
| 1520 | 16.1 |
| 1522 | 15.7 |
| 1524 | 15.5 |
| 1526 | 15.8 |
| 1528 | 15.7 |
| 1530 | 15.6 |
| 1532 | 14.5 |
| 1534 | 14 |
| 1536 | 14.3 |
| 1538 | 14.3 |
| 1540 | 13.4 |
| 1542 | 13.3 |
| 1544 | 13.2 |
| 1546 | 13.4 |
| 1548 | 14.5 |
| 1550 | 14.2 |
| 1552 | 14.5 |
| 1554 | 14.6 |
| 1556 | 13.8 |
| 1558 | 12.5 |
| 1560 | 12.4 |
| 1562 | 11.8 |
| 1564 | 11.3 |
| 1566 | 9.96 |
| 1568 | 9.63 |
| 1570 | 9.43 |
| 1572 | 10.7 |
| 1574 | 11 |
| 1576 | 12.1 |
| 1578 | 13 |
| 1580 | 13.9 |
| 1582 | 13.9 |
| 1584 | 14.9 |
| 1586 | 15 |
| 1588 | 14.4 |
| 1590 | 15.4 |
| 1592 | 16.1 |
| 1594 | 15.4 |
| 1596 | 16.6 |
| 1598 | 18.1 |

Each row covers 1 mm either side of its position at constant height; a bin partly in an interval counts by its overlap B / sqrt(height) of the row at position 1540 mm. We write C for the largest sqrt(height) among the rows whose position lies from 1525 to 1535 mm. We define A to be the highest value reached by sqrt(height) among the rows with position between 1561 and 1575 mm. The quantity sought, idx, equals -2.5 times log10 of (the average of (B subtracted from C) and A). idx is -0.68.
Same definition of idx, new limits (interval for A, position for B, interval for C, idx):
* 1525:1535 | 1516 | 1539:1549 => -0.72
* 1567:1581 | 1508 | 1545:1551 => -0.63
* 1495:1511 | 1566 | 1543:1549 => -0.93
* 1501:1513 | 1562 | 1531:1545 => -0.85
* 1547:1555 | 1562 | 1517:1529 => -0.86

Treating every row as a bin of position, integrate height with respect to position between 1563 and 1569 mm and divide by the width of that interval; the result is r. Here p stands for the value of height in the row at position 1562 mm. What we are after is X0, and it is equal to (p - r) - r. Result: -9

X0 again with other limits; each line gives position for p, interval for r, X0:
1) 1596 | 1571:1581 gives -8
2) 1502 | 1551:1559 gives -12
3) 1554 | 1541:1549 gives -13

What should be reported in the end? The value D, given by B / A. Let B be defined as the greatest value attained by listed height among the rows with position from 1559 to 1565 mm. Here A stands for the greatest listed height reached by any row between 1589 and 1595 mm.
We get 0.77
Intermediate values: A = 16.1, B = 12.4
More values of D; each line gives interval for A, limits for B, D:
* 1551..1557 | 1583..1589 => 1.03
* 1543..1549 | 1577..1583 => 0.96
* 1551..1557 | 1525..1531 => 1.08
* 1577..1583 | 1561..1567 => 0.85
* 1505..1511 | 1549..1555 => 0.94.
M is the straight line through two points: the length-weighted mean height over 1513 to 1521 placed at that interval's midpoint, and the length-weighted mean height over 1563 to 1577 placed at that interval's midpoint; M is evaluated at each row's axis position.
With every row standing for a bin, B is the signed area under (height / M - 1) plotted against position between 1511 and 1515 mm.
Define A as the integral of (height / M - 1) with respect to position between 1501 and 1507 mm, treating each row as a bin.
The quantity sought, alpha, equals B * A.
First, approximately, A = -0.6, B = -0.2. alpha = 0.1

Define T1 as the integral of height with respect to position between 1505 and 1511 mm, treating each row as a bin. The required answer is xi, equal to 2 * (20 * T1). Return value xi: 3608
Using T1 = 90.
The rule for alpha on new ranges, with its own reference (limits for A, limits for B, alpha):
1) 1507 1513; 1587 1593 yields -1.5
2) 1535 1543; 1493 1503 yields -0.1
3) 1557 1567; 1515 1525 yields 0.0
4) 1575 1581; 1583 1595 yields 17.1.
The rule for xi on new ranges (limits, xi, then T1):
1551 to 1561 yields 5424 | 136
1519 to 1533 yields 8712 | 218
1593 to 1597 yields 2560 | 64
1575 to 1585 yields 5424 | 136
